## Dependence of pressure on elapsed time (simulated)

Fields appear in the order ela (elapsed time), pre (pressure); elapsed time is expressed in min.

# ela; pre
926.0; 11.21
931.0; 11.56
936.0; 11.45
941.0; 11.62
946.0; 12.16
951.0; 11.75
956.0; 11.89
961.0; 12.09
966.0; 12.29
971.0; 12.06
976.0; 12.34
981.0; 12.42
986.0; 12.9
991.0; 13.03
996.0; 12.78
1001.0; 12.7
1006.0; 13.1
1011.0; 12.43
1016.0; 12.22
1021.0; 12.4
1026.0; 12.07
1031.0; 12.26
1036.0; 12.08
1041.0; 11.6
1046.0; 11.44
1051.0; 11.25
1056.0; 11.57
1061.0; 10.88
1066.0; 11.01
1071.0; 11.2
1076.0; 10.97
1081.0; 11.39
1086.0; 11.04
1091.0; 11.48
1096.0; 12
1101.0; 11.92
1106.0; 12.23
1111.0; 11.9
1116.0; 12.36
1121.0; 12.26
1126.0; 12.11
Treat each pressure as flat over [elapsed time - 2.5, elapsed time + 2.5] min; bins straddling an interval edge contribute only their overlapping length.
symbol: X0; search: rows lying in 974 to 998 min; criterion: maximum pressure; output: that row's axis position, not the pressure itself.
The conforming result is 991.0 min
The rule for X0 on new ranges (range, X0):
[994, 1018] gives 1006.0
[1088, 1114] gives 1106.0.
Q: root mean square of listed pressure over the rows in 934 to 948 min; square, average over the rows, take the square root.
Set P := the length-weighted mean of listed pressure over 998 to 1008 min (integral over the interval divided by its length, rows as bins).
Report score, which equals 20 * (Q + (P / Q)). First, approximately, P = 12.9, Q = 11.7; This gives 257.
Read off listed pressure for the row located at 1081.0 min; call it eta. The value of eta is 11.39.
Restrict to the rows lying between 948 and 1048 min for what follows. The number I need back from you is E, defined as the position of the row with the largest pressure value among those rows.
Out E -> 1006.0 min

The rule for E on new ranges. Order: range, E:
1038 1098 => 1096.0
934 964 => 946.0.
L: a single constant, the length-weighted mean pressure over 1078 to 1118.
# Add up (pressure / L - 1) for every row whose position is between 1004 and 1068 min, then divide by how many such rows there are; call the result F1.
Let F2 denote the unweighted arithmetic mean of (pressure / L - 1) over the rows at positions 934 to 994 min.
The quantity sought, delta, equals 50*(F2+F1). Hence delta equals 2.1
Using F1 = 0.008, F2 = 0.03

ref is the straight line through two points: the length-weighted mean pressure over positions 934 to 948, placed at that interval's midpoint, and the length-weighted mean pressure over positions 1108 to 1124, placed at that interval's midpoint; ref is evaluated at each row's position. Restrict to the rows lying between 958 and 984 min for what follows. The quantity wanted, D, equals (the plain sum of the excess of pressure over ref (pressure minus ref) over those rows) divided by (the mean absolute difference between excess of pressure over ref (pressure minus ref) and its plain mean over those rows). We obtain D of 17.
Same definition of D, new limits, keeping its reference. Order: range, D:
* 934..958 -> 1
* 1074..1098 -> -13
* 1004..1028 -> 10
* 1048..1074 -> -22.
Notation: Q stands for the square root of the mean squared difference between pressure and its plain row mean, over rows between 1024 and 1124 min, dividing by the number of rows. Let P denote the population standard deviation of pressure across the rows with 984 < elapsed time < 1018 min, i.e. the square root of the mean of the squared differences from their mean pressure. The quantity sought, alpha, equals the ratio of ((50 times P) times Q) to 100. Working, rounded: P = 0.29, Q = 0.48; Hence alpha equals 0.070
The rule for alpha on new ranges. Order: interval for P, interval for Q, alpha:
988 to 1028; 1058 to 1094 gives 0.036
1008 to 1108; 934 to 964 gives 0.063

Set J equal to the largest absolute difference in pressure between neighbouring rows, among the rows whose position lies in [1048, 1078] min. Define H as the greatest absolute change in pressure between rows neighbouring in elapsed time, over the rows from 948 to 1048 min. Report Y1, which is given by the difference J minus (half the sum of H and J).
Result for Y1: 0.01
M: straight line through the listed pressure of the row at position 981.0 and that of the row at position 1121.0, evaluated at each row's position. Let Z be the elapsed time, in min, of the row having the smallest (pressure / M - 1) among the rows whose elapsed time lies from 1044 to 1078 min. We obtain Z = 1061.0 min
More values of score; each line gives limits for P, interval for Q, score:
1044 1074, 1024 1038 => 261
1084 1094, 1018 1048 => 258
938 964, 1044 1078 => 245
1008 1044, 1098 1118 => 262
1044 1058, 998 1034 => 267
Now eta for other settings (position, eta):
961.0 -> 12.09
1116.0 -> 12.36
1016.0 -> 12.22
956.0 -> 11.89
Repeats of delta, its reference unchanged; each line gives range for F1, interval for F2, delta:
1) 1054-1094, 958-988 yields 0.0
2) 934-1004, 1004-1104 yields 1.8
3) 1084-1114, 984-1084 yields 0.8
